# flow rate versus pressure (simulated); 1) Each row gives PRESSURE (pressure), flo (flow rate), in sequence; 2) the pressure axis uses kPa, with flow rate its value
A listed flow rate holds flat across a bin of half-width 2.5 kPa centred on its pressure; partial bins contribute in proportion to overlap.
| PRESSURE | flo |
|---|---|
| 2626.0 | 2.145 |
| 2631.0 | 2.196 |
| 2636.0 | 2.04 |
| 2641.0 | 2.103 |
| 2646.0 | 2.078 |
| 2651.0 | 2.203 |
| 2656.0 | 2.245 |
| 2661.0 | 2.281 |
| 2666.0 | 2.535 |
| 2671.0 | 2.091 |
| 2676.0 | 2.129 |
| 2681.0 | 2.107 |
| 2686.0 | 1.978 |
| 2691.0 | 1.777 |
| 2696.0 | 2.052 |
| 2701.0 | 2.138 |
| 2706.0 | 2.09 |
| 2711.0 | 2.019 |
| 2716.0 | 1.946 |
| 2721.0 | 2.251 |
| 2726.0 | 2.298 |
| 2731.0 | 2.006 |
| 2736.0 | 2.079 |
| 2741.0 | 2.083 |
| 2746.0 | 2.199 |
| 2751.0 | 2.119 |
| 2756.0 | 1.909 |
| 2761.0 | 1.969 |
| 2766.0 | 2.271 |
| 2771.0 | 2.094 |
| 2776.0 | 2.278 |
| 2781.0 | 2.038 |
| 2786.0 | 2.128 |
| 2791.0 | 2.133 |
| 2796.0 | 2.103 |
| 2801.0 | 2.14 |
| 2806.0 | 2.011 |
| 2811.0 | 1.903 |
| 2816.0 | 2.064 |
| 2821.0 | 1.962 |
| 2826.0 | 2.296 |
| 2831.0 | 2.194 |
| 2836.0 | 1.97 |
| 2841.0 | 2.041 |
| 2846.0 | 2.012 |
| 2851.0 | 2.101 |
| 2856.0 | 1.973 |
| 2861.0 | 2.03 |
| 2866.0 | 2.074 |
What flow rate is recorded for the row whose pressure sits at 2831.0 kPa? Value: 2.194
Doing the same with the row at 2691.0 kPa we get 1.777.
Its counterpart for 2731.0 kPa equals 2.006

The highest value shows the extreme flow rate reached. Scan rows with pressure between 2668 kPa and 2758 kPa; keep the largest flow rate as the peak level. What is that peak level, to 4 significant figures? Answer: 2.298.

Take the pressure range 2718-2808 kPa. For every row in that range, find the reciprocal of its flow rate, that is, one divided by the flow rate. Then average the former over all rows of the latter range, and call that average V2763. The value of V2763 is 0.474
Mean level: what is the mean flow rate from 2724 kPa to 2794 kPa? 2.11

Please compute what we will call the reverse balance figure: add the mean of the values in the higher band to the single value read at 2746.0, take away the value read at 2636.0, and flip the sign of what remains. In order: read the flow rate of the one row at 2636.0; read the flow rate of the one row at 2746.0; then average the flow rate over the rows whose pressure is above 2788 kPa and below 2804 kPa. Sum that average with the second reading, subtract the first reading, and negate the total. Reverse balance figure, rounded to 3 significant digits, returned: -2.28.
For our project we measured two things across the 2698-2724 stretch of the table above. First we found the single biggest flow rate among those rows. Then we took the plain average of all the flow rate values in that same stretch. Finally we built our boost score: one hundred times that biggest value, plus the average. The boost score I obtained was 227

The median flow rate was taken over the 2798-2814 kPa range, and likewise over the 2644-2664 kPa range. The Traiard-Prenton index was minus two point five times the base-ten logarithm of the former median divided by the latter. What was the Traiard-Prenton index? 0.109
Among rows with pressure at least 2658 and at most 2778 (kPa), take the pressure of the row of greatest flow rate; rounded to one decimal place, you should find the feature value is 2666.0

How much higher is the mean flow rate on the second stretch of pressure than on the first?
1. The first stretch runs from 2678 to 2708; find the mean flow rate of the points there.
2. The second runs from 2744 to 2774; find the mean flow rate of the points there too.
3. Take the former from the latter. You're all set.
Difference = 0.07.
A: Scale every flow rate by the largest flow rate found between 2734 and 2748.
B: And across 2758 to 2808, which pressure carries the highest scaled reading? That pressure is 2776.0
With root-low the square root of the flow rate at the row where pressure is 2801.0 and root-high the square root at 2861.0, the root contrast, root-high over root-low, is 0.97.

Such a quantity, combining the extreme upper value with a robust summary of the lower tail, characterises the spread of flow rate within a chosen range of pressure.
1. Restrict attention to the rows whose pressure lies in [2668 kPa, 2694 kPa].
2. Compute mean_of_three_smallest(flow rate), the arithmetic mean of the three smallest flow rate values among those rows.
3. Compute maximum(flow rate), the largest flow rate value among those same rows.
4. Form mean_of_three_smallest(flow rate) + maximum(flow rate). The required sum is 4.08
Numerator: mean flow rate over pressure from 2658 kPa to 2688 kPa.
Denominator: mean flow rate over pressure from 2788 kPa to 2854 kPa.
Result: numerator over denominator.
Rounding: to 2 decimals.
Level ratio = 1.06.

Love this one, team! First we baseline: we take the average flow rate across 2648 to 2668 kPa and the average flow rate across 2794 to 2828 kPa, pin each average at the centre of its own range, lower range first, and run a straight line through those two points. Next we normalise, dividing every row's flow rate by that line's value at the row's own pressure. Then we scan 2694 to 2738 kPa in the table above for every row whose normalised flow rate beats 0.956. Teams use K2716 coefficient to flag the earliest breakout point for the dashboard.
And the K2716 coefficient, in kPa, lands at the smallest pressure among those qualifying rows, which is 2721.0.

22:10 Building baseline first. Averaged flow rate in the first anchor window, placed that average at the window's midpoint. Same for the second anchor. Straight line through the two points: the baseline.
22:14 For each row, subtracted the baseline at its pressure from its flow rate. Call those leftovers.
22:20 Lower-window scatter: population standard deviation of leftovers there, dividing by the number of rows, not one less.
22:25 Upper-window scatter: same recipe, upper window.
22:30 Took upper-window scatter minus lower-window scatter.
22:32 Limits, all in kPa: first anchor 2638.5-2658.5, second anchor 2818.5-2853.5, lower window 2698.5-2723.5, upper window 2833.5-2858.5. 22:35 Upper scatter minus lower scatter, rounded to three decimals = -0.055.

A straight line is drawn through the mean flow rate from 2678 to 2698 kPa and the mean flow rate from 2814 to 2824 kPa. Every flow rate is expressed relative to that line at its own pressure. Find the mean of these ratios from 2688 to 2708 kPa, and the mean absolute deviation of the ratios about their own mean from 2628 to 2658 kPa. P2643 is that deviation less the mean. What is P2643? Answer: -0.98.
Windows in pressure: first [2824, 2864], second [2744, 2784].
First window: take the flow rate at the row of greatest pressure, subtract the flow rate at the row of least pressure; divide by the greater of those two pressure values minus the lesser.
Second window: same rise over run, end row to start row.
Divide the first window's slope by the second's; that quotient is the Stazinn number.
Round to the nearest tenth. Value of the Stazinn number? 1.7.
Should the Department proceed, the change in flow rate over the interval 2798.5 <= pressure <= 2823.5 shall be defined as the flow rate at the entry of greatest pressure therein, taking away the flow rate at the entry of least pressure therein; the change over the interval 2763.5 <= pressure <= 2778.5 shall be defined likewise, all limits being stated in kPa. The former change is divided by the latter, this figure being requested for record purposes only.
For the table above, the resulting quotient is -25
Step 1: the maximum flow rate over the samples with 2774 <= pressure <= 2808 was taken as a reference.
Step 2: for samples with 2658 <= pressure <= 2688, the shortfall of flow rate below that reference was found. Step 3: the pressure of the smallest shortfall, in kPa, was 2666.0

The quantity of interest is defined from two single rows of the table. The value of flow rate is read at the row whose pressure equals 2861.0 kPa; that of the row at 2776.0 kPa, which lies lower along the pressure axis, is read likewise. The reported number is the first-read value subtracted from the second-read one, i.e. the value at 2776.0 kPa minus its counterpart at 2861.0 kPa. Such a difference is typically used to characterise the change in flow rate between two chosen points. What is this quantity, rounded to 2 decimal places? 0.25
